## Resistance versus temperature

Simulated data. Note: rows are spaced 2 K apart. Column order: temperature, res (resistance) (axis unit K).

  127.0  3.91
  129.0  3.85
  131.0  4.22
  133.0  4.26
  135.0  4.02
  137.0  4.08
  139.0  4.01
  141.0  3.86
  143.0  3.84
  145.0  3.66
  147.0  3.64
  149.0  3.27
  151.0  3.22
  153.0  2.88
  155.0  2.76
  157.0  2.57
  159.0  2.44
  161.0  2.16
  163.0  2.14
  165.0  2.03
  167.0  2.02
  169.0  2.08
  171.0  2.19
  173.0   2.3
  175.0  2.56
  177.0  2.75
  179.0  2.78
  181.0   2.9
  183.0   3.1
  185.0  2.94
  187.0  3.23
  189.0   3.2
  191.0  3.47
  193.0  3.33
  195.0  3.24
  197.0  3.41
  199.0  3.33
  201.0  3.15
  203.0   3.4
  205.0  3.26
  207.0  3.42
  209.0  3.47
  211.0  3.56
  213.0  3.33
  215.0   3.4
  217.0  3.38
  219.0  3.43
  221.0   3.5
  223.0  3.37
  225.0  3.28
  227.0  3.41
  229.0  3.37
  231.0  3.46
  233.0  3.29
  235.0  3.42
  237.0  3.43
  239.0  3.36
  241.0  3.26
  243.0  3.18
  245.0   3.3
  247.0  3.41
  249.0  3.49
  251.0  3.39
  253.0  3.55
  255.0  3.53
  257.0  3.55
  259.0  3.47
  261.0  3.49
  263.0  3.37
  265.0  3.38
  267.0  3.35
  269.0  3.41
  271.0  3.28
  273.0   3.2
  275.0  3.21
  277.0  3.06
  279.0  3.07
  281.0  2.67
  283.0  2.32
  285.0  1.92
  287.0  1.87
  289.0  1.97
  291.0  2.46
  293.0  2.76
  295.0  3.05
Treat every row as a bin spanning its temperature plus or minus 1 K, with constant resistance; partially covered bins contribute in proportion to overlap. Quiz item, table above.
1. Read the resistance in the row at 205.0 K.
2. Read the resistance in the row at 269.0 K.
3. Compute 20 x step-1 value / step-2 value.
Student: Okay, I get 19.1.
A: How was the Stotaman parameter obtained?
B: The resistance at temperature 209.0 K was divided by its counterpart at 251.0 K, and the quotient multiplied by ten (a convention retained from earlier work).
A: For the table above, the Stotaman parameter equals 10.2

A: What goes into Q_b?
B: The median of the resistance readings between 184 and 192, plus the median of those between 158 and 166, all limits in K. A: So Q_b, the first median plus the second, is 5.4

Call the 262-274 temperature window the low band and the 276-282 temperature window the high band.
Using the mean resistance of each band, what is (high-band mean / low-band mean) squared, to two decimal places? 0.78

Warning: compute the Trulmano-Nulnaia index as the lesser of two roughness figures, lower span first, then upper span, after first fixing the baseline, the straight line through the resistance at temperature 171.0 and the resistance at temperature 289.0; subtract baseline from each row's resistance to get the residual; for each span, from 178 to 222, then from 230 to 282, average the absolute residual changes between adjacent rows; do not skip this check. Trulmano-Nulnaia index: 0.091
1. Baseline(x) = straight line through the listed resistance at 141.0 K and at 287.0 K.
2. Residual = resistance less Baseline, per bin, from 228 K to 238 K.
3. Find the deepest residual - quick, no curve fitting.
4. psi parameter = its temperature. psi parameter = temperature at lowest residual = 233.0 K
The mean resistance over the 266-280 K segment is 3.2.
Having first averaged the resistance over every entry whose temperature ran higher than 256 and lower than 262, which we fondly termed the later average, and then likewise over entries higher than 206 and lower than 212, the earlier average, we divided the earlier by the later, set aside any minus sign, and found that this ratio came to 0.99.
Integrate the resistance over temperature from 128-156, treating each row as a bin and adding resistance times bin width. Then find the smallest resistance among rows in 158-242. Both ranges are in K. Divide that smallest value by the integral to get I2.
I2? 0.020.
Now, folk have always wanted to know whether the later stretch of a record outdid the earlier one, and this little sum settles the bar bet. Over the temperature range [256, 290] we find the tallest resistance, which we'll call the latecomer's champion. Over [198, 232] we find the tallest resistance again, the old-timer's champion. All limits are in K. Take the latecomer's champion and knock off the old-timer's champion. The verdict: -0.01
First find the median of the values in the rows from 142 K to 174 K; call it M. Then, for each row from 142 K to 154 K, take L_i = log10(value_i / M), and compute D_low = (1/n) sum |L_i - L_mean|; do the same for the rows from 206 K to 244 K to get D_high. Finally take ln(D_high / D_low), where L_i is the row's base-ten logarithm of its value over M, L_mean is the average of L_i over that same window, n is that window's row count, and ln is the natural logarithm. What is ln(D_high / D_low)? -1.5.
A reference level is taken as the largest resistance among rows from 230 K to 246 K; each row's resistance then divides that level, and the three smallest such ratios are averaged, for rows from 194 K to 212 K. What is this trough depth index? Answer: 0.994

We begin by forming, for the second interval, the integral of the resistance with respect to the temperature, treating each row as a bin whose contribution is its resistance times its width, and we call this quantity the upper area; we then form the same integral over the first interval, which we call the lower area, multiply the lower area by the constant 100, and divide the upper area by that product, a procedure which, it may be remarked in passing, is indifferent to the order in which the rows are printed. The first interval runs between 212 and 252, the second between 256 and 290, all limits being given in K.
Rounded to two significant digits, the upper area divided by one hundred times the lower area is 0.0075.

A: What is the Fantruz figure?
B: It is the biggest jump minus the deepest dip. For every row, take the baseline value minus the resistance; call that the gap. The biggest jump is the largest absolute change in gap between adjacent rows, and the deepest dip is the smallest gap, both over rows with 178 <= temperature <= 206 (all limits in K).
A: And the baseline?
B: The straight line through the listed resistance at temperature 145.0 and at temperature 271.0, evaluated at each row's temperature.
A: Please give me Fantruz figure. 0.24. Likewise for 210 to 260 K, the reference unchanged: 0.45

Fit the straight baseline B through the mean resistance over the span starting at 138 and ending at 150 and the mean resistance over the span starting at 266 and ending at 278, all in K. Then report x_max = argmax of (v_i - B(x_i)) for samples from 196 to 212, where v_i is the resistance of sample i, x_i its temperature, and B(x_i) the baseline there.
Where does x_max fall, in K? 211.0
